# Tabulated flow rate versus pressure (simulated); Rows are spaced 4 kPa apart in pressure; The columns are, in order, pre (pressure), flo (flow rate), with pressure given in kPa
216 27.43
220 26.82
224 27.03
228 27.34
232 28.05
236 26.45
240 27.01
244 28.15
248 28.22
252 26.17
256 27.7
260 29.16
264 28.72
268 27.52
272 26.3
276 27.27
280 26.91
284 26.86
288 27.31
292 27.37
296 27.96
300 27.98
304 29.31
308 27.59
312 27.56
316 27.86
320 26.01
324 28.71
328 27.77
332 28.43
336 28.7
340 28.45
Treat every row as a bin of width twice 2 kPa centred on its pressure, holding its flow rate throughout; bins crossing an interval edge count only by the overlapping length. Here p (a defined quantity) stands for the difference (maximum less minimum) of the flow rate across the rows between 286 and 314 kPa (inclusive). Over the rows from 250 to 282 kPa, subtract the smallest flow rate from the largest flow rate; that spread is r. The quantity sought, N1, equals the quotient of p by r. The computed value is 0.7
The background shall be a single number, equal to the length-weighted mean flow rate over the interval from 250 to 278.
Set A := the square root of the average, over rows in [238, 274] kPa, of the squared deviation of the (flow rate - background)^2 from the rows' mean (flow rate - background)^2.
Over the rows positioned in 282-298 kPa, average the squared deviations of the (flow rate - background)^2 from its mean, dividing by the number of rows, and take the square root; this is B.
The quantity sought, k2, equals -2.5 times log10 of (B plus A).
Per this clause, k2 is -0.06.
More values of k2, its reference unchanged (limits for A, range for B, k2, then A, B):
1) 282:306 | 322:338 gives -0.53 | 1.097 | 0.5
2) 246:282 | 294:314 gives -0.81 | 0.896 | 1.2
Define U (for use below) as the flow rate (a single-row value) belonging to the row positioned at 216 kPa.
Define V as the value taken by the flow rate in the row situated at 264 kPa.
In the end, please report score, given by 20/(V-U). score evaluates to 16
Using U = 27.43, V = 28.72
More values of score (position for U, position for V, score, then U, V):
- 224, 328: 27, 27.03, 27.77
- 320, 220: 25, 26.01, 26.82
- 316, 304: 14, 27.86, 29.31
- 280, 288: 50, 26.91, 27.31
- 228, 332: 18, 27.34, 28.43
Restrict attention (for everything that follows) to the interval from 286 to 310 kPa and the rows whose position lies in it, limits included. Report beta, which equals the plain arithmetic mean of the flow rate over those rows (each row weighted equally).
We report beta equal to 27.9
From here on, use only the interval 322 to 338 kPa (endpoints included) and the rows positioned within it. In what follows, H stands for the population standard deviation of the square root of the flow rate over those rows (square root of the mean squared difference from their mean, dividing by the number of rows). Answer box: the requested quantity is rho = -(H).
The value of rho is -0.04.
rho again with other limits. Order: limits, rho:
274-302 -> -0.04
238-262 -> -0.09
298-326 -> -0.09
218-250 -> -0.06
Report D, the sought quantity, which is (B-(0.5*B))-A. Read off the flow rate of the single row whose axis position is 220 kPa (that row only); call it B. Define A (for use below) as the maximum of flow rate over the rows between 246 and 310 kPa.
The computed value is -15.90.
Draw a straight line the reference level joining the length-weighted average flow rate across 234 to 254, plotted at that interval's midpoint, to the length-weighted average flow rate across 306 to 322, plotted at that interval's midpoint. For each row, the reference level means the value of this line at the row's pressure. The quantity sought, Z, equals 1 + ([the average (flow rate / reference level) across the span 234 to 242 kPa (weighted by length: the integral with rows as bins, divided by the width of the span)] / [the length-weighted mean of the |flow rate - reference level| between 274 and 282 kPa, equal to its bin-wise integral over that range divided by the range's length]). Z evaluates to 6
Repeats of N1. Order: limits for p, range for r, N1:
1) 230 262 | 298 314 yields 1.7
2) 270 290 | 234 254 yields 0.5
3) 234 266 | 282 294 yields 5.9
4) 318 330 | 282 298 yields 2.5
